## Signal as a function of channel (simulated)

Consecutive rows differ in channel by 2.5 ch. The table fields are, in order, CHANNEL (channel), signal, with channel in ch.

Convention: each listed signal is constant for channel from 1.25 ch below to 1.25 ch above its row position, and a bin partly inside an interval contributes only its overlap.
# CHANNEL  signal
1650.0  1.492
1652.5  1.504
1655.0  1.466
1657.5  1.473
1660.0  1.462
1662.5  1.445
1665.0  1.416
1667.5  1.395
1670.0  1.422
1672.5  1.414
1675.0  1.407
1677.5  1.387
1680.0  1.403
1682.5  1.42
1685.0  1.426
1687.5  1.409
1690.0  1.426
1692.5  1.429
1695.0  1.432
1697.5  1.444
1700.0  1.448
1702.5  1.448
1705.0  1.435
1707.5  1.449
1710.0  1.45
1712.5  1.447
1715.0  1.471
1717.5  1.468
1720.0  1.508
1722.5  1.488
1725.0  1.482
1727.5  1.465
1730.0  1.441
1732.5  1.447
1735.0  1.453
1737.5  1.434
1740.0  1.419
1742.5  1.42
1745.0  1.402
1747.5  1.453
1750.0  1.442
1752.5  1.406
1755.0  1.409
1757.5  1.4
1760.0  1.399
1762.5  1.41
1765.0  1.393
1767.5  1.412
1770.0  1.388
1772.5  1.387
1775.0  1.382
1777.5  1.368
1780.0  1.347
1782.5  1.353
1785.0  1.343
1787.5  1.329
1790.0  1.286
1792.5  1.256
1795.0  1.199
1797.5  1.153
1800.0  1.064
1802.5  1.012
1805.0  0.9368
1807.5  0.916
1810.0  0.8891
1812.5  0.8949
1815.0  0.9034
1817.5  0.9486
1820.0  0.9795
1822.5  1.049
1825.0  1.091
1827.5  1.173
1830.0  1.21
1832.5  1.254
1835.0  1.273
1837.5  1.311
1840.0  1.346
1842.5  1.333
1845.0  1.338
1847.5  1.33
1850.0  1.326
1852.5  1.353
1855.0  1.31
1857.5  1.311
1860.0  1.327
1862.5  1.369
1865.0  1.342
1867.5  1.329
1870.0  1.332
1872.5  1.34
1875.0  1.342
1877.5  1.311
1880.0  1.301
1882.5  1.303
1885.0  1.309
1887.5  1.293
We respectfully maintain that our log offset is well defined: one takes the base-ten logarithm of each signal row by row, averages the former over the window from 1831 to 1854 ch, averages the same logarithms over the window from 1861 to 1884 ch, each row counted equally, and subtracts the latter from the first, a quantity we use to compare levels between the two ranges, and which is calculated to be 0.00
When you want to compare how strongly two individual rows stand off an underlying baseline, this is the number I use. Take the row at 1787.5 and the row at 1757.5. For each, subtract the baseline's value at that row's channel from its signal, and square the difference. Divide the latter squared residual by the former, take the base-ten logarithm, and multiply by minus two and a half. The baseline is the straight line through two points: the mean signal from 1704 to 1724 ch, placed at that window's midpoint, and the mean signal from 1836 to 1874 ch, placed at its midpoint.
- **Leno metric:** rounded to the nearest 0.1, 2.2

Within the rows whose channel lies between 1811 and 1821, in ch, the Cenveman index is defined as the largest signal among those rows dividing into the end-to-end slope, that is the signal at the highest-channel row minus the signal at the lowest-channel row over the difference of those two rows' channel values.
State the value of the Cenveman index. 0.0115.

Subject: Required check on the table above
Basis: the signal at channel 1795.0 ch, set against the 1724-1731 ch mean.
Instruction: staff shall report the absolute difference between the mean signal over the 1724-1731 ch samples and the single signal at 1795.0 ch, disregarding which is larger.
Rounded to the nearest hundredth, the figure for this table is 0.26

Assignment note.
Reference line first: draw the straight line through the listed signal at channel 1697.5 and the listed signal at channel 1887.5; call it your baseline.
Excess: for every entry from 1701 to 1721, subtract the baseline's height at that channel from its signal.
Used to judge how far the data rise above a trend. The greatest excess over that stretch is 0.08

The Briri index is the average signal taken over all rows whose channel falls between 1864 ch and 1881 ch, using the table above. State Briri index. 1.33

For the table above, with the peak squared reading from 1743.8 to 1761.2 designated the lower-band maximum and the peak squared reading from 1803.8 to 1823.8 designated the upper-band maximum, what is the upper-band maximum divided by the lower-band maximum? 0.52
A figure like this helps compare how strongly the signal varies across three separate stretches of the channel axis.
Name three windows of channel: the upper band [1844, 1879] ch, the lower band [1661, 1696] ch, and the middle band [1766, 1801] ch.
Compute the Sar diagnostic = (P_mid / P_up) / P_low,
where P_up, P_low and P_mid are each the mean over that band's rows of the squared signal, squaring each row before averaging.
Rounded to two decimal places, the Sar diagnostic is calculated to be 0.48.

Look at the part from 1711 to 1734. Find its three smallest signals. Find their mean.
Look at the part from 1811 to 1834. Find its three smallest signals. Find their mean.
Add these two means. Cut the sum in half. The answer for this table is 1.180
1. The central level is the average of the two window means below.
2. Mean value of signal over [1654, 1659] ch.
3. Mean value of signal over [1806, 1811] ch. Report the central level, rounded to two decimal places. 1.19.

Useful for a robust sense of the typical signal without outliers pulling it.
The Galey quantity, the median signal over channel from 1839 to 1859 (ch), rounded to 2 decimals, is 1.33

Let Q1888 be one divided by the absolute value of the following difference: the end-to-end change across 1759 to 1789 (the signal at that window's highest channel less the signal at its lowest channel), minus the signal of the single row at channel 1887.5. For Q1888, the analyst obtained 0.734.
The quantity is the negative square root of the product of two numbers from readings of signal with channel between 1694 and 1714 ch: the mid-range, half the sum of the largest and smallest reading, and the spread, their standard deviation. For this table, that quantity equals -0.10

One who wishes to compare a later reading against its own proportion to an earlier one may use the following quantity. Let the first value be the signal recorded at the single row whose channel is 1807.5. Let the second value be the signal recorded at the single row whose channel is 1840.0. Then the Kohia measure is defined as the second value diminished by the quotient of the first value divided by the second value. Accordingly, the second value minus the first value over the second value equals 0.67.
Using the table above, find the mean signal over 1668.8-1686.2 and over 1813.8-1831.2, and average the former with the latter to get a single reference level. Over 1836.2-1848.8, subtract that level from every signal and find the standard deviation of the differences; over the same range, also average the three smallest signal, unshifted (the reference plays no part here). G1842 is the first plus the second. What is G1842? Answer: 1.34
